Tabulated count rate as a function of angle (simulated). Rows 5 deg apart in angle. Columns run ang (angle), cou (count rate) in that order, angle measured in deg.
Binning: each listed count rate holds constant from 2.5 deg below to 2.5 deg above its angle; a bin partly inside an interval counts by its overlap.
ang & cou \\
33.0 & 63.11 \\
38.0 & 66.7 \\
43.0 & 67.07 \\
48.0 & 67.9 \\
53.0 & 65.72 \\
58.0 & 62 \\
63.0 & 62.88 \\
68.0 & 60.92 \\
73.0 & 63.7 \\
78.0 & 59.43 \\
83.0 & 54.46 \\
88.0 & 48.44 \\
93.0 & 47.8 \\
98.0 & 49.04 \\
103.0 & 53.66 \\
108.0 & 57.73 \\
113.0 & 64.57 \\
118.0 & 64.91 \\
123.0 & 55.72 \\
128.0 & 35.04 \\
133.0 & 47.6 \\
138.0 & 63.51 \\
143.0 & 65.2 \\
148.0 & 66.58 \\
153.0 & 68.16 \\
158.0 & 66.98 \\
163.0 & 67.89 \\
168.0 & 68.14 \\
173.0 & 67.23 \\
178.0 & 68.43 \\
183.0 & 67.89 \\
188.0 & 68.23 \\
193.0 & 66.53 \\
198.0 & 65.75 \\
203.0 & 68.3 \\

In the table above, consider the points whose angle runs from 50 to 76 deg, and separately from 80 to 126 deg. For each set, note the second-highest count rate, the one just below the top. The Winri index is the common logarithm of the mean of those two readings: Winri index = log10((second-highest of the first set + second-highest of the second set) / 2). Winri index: 1.81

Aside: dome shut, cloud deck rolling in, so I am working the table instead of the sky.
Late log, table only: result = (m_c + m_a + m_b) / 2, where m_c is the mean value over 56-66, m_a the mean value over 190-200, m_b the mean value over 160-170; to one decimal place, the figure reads 98.3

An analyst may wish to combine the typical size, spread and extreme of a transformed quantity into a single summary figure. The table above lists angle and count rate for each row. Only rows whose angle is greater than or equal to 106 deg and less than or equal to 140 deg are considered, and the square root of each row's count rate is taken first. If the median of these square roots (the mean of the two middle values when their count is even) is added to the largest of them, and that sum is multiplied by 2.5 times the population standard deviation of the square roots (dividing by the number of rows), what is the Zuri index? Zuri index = 28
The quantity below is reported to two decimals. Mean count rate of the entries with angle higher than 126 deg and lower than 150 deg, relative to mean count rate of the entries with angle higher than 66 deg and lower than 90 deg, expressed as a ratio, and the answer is 0.97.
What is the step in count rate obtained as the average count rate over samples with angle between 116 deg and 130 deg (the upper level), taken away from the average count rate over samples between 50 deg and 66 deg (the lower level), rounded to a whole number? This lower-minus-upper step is 12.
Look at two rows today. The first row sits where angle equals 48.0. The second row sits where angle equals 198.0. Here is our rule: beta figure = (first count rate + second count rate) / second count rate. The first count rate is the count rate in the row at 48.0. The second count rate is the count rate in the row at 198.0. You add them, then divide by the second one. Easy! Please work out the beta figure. 2.03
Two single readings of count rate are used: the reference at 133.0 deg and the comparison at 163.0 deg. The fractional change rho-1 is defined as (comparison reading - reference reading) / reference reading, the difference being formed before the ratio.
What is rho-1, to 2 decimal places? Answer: 0.43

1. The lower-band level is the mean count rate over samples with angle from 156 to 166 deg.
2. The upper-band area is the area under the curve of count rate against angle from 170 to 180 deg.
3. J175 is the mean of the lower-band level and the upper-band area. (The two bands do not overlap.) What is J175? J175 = 373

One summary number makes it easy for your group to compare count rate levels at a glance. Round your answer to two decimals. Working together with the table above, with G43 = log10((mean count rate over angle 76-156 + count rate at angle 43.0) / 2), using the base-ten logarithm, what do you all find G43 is 1.79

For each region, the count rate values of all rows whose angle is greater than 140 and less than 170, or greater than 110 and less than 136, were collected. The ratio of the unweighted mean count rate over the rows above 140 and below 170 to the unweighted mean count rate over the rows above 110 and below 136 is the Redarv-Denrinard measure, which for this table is 1.25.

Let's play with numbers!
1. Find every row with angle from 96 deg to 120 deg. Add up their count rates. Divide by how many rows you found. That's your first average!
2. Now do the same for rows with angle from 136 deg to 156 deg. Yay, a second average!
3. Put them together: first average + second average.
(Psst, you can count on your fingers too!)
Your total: 124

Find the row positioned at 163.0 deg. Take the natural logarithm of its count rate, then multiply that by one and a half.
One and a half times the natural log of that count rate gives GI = 6.33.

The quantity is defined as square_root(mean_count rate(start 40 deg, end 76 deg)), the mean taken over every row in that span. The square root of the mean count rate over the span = 8.02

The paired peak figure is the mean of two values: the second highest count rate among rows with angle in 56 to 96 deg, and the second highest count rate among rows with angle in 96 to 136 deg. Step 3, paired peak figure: 63.7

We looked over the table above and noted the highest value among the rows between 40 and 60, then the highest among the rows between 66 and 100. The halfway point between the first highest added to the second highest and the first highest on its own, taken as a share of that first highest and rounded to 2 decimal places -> 1.47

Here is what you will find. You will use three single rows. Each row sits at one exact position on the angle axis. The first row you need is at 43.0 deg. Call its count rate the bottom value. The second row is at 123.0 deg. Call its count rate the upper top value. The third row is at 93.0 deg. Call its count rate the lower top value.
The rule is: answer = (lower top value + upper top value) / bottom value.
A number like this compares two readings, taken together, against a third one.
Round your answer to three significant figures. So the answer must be 1.54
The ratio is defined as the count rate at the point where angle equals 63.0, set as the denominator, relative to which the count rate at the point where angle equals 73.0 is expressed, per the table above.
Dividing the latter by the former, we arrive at 1.01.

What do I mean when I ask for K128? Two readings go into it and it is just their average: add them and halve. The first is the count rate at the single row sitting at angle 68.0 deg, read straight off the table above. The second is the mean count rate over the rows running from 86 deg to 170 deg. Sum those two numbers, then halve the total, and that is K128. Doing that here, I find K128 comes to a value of 59.6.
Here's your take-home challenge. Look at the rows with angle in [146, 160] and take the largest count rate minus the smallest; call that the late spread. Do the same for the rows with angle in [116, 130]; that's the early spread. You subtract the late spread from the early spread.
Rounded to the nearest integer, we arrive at 28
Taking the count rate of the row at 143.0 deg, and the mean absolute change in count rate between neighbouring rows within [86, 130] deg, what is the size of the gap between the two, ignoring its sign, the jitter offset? 59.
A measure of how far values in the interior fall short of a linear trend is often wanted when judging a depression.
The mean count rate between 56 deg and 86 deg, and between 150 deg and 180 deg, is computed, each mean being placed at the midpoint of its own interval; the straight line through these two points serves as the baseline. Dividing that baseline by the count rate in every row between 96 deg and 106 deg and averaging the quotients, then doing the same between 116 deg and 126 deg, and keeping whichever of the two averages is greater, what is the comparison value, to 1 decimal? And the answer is 1.2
